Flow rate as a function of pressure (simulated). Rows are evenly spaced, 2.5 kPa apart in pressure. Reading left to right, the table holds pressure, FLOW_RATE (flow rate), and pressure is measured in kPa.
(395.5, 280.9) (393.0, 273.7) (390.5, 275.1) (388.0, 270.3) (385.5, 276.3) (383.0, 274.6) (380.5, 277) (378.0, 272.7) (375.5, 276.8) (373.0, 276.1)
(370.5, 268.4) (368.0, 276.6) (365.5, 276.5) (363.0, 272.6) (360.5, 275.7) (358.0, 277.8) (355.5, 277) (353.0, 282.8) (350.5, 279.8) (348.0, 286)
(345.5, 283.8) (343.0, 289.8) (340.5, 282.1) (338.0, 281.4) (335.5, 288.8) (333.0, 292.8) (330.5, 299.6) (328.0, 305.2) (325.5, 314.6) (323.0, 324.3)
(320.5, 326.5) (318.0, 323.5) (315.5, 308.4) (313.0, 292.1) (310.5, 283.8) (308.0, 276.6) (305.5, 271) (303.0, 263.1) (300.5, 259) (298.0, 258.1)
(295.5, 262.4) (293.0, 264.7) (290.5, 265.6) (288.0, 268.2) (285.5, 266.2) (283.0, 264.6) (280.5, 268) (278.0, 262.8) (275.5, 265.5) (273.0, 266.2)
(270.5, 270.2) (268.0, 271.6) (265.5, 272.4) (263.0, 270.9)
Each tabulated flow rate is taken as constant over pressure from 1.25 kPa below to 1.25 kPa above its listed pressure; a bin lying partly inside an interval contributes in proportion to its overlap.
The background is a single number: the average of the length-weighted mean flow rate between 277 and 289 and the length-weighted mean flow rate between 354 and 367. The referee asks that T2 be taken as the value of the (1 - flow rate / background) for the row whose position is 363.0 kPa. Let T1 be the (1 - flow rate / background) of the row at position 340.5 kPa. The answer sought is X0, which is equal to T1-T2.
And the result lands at -0.04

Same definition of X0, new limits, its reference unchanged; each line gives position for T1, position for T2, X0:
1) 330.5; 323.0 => 0.09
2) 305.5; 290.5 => -0.02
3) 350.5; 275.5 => -0.05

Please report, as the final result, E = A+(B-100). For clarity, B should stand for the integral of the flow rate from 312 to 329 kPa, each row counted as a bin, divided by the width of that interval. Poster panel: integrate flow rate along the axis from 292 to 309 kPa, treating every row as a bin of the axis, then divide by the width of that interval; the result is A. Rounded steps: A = 265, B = 314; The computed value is 479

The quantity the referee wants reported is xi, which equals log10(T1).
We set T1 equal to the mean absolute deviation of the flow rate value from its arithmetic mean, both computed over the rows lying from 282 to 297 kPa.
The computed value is 0.1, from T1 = 1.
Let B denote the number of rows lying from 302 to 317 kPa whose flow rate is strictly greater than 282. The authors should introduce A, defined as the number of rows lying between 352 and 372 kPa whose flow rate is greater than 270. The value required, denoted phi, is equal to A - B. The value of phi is 4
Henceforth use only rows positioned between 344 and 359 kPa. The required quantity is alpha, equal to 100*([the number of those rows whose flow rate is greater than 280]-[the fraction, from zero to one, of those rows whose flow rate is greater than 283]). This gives 267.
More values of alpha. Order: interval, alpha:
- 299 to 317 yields 257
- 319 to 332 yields 400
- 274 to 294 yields 0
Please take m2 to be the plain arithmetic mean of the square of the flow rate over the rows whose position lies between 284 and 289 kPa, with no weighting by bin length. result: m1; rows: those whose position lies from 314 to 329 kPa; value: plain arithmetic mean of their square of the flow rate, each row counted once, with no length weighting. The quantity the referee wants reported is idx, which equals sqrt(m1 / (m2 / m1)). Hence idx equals 377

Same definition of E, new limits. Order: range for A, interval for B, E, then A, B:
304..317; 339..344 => 472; 287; 286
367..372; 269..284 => 439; 272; 266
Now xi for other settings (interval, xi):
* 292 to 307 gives 0.5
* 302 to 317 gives 1.1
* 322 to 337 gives 1.0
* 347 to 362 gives 0.5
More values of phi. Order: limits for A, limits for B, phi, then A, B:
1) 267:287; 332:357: -5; 2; 7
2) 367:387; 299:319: 3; 7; 4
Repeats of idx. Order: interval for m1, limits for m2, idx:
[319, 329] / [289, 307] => 383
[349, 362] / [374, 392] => 283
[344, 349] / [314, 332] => 258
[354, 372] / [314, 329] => 238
